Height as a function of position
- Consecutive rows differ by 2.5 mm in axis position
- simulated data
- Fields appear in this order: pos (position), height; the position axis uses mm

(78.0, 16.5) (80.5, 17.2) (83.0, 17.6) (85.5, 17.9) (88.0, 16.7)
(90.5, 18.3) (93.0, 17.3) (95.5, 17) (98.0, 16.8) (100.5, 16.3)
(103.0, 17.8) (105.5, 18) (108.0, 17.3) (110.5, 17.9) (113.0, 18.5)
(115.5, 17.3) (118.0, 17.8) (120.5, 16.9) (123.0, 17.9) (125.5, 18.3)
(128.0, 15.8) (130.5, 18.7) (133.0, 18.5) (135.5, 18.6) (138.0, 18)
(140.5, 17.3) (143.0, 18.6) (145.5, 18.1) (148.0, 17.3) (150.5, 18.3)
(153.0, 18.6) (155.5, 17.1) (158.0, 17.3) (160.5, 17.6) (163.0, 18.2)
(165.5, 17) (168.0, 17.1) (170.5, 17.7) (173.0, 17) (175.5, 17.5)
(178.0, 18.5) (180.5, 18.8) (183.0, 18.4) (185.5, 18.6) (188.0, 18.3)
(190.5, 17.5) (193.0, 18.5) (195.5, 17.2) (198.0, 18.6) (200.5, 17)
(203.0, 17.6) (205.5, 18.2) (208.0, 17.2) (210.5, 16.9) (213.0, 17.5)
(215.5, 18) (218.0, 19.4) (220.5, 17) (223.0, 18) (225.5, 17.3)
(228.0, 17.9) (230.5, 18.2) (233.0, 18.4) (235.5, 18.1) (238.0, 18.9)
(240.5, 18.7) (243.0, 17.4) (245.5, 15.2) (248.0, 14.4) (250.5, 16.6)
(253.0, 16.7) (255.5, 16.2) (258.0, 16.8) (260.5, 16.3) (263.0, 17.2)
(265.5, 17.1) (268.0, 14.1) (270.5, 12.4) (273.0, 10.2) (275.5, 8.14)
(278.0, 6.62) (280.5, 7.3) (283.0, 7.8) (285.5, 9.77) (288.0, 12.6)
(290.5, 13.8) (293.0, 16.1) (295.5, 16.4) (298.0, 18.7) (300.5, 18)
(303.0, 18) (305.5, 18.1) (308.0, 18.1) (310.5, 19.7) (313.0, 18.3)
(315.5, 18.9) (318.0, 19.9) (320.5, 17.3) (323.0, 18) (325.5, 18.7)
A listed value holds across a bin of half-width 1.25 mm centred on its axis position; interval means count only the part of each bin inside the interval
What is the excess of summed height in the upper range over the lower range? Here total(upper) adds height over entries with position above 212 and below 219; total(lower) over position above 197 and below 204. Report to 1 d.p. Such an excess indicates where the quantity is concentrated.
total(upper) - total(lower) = 1.7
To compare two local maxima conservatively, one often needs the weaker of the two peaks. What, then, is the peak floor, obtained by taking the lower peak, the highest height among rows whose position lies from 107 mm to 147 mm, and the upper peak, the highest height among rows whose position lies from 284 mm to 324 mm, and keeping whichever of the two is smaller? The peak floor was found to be 18.7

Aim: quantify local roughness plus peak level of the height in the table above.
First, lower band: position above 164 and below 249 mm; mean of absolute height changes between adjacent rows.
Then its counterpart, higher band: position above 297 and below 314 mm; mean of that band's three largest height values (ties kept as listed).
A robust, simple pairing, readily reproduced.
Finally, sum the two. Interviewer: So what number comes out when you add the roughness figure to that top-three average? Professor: 19.7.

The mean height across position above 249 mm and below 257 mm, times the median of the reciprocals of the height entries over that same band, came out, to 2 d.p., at 0.99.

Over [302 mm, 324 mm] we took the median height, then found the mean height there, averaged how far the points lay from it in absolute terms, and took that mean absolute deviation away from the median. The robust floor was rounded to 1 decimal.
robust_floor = 17.4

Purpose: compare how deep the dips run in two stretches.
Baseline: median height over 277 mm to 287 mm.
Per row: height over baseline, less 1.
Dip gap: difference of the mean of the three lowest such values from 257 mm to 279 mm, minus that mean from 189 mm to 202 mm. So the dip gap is -1.2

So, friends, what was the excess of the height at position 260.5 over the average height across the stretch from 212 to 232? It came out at -1.6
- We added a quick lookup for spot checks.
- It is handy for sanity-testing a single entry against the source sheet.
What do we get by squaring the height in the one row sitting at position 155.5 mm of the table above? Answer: 292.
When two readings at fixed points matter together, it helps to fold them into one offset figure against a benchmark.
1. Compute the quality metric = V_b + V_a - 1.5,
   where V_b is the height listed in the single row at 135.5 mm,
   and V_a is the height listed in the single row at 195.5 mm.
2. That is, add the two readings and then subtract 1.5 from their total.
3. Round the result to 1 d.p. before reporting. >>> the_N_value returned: 34.3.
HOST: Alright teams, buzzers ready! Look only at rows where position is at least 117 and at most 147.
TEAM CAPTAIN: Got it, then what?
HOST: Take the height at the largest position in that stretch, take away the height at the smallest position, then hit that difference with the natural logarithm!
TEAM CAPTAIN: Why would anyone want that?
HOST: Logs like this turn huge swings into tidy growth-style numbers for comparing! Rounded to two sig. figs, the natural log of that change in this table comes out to -1.2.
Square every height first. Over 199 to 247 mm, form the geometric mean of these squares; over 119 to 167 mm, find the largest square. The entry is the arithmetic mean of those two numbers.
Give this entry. 332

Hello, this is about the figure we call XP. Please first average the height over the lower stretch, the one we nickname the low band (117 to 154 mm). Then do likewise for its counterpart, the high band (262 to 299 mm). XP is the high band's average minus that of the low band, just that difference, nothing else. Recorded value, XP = -5.4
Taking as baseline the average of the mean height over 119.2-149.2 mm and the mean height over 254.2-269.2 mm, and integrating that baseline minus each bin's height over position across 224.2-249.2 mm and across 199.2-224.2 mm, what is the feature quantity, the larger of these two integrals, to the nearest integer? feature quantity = -10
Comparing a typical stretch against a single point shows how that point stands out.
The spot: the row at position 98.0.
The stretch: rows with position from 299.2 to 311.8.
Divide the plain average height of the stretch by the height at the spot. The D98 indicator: 1.09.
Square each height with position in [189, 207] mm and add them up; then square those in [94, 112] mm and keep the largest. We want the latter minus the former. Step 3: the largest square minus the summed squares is -1896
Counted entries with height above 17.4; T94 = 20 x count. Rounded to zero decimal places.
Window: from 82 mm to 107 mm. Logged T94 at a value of 100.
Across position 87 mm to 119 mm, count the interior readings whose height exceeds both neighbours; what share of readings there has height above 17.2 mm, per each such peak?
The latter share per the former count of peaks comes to 0.23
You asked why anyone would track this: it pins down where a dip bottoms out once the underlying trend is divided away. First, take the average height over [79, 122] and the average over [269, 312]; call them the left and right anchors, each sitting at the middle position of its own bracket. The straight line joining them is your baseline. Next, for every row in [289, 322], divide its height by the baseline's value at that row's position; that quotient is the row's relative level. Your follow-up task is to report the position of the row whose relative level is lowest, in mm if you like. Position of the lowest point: 290.5 mm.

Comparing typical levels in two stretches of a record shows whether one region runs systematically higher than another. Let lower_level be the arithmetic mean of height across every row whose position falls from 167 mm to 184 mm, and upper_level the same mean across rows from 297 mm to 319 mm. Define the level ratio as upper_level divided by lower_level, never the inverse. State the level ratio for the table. 1.04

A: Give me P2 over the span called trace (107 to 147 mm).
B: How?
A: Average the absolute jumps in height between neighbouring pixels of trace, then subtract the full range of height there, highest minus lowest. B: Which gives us -2.0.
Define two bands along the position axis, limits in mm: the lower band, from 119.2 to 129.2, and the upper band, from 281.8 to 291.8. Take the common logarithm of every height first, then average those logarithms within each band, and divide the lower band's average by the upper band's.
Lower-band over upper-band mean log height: 1.20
